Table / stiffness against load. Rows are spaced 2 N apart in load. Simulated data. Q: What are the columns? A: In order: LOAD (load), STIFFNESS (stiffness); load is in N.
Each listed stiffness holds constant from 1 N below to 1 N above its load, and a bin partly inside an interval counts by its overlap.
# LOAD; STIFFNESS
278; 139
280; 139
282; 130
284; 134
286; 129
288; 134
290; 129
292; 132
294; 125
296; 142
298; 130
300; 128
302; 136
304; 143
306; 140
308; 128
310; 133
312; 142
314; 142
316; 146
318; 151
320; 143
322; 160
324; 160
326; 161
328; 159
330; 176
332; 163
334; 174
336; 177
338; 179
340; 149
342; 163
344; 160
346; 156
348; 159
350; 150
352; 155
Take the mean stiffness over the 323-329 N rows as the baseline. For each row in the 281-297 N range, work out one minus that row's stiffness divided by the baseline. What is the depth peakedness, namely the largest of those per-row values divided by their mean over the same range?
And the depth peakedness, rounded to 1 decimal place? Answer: 1.2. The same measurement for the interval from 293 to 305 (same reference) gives 1.3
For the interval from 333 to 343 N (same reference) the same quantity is -1.3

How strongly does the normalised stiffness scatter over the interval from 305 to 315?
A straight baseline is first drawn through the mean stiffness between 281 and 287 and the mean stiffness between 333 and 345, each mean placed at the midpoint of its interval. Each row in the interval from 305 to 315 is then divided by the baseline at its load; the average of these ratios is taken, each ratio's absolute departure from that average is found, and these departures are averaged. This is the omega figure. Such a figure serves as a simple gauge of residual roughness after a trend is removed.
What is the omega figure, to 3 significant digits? 0.0320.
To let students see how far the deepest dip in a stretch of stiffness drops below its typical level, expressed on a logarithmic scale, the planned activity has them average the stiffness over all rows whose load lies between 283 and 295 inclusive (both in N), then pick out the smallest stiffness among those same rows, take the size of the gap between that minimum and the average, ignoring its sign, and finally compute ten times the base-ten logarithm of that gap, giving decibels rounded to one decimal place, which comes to 7.4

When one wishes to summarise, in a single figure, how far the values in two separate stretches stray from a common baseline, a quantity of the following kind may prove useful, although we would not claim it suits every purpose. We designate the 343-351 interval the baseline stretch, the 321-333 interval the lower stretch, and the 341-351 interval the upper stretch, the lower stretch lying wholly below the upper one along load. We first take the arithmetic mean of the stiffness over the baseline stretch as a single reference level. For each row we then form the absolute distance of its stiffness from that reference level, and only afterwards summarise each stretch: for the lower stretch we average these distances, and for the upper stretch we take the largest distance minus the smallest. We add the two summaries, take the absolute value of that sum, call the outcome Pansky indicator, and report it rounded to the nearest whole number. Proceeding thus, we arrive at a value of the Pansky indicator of 13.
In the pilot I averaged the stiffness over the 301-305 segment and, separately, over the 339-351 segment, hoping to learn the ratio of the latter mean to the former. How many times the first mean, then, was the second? 1.12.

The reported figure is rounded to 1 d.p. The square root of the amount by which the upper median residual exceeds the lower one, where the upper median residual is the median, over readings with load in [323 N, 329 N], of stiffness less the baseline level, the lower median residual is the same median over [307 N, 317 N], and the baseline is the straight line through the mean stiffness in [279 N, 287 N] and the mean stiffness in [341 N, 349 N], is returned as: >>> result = 3.7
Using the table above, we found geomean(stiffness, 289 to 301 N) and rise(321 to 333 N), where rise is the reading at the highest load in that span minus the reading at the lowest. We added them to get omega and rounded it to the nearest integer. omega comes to 134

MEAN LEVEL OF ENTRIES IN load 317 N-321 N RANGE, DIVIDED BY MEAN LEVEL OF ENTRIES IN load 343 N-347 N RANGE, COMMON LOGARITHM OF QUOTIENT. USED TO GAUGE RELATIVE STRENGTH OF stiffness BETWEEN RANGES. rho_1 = -0.031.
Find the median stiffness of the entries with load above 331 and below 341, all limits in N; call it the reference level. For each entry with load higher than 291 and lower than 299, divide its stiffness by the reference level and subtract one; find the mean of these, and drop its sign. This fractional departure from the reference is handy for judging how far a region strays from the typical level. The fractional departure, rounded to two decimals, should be 0.24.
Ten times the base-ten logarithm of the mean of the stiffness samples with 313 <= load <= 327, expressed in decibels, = 21.8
